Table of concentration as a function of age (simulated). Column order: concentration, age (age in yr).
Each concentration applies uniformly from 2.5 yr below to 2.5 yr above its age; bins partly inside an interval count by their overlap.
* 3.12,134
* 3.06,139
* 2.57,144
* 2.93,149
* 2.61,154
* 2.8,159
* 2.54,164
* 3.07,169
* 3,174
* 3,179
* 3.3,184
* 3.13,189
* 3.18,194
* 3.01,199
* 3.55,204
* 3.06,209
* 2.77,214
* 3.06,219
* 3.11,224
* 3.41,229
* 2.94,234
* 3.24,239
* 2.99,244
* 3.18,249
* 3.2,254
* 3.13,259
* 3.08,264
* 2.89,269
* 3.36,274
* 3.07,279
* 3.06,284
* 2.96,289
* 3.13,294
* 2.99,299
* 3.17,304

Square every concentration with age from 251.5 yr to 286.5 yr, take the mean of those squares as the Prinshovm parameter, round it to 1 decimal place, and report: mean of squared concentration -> 9.7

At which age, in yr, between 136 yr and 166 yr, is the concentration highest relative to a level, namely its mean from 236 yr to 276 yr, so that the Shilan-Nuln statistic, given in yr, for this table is 139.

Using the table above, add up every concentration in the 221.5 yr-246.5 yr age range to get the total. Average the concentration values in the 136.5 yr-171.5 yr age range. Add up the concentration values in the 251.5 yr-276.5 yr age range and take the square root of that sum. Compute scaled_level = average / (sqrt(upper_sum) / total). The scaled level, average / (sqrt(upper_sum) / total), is 11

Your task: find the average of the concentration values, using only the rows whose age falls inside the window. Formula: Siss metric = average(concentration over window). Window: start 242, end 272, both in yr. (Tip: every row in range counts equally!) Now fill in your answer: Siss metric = 3.08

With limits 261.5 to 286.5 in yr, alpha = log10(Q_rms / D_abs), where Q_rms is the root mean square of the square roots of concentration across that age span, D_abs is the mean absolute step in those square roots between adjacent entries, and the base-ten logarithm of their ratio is 1.41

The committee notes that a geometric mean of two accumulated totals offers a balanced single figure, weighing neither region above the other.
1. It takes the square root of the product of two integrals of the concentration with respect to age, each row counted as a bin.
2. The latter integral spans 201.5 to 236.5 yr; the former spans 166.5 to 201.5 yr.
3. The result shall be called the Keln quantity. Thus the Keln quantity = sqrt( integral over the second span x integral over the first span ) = 109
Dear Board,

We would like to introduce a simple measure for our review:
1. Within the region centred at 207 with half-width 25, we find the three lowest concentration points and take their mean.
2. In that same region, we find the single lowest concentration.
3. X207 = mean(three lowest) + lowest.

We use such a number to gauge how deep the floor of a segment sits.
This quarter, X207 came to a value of 5.7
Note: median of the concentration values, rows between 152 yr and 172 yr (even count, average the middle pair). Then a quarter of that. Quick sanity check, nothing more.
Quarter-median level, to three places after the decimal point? 0.676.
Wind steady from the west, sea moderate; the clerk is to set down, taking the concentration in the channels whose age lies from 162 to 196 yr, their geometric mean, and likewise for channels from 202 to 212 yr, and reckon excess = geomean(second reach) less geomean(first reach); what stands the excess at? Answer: 0.27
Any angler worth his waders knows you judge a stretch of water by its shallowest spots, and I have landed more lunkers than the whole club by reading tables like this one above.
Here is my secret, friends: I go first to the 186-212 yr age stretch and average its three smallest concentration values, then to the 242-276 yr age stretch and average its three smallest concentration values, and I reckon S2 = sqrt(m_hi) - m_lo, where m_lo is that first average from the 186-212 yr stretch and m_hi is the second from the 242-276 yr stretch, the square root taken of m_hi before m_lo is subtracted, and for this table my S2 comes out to -1.34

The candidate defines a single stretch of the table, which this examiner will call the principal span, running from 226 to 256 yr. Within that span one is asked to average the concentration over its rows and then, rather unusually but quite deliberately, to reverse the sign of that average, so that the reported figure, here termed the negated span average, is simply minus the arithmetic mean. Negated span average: -3.16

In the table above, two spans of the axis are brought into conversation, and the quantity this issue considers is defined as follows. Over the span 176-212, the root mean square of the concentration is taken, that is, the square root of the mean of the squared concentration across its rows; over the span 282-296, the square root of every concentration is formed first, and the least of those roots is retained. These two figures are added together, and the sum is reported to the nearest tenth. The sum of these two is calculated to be 4.9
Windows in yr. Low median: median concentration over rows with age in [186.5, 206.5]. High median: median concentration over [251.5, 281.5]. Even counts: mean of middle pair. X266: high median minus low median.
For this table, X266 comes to -0.05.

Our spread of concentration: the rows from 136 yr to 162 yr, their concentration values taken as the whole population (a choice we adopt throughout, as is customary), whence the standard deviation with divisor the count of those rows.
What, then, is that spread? 0.19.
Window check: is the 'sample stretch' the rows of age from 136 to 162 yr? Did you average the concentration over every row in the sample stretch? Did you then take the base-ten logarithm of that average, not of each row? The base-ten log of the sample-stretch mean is 0.446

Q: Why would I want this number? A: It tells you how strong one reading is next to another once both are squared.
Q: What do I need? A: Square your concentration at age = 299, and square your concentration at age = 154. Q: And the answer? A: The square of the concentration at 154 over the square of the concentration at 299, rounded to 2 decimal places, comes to 0.76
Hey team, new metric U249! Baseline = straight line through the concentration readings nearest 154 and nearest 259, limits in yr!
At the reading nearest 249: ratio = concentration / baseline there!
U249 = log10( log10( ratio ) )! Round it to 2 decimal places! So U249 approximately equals -1.86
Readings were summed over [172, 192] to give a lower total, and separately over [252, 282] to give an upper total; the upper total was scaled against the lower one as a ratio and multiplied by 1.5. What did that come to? 2.3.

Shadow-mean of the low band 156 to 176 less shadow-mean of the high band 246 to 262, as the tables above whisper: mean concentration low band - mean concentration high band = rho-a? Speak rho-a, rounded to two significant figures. -0.32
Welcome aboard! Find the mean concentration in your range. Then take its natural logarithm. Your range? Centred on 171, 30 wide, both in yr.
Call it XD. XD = 1.08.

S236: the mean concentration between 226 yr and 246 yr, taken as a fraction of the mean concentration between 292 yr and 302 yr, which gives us 1.03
